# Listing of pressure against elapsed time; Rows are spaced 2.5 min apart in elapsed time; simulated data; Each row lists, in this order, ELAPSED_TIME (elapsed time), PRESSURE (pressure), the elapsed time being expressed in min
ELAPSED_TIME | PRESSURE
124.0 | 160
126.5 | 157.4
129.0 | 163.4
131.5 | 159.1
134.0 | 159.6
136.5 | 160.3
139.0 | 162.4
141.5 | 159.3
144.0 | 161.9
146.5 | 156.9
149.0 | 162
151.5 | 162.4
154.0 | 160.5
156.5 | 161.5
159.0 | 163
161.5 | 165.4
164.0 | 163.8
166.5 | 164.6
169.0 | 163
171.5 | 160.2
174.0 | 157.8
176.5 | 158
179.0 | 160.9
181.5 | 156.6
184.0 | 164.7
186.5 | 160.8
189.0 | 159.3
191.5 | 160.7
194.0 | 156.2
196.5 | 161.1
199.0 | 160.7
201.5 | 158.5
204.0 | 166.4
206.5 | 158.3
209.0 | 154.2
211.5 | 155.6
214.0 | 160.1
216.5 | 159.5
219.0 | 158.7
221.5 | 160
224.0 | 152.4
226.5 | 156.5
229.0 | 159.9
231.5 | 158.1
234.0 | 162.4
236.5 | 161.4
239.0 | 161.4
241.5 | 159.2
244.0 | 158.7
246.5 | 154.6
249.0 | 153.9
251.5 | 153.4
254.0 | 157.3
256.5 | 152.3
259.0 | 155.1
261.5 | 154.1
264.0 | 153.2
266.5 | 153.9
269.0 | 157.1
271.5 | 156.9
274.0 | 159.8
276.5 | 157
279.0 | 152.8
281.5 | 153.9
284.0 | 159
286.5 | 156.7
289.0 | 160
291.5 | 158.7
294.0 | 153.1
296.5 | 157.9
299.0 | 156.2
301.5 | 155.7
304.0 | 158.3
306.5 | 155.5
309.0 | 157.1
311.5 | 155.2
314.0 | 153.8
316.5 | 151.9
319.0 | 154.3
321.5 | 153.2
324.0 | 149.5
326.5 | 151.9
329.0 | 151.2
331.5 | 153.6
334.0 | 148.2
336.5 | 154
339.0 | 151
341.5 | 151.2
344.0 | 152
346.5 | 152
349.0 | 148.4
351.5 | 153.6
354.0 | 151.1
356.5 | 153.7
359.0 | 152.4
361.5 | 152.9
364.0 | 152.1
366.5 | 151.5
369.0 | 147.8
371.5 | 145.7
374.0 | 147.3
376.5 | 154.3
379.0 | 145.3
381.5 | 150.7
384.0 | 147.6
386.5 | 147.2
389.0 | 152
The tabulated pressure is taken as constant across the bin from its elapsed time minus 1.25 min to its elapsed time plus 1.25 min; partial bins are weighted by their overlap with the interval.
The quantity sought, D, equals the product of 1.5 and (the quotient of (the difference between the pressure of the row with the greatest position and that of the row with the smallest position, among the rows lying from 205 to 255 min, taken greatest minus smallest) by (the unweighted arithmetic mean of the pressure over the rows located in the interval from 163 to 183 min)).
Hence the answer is -0.01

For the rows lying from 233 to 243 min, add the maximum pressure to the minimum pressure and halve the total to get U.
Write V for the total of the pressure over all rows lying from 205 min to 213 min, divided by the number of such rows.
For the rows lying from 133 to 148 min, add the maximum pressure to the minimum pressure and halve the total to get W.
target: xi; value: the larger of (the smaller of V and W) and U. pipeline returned 161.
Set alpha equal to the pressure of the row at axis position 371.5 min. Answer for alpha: 145.7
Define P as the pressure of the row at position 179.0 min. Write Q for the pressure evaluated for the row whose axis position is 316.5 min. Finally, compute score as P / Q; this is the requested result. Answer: 1.06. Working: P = 160.9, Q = 151.9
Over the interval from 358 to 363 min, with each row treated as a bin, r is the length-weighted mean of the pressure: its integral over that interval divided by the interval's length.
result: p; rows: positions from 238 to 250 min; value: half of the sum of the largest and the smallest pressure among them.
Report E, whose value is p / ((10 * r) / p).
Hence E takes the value 16.3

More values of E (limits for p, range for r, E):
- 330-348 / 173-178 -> 14.4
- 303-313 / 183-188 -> 15.1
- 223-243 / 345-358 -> 16.3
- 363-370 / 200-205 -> 13.9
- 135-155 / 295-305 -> 16.2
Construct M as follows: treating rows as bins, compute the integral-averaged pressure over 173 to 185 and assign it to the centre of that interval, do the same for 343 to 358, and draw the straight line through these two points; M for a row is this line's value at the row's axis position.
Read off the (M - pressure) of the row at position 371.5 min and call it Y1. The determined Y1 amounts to 5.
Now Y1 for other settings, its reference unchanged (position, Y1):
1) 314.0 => 0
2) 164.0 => -4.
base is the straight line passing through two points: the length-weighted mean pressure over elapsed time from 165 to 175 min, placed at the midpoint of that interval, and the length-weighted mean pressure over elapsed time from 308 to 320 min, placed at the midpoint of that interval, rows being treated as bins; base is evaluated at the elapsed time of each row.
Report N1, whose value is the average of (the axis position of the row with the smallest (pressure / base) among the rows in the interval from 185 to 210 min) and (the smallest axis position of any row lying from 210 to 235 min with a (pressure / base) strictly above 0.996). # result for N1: 211.5 min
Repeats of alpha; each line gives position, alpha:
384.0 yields 147.6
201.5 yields 158.5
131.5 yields 159.1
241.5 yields 159.2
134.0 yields 159.6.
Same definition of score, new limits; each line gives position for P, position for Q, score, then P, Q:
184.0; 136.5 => 1.03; 164.7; 160.3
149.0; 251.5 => 1.06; 162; 153.4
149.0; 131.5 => 1.02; 162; 159.1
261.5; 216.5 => 0.97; 154.1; 159.5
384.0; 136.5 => 0.92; 147.6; 160.3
